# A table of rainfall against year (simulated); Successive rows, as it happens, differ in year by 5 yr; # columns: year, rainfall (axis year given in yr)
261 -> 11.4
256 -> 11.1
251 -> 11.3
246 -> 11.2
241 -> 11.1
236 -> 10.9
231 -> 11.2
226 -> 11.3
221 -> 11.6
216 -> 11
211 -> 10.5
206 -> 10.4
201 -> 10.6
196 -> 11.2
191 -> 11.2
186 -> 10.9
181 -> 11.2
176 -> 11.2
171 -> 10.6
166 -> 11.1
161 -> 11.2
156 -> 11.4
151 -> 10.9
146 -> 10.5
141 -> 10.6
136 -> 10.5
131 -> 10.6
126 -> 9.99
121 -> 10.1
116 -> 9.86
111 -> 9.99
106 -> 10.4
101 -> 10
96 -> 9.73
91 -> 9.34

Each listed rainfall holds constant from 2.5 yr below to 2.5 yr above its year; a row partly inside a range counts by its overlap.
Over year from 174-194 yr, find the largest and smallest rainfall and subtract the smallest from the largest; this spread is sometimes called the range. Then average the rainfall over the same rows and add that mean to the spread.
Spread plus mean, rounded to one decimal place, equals 11.4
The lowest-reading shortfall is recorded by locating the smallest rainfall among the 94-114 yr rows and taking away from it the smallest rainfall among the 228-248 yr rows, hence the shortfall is -1.2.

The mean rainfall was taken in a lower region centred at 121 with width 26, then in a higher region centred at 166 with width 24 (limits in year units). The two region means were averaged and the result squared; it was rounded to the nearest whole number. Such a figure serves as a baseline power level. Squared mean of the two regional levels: 112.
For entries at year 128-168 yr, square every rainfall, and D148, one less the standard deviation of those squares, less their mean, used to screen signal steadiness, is -124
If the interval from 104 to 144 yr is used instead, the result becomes -110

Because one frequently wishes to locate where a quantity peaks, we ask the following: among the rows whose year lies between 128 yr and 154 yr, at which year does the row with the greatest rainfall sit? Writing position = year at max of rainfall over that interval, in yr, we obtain 151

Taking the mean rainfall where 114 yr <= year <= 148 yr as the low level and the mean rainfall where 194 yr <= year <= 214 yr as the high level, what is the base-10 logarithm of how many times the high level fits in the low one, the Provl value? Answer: -0.015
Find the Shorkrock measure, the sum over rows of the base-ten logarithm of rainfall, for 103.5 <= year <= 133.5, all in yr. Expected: 6.04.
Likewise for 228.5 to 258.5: 6.28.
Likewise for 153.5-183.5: 6.28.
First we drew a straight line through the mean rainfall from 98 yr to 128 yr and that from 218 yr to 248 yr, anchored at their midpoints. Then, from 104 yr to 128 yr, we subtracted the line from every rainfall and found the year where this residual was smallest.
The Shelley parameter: 116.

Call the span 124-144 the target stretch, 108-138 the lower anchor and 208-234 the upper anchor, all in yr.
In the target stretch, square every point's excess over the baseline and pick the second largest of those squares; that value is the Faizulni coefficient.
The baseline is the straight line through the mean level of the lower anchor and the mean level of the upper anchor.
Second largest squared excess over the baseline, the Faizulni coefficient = 0.07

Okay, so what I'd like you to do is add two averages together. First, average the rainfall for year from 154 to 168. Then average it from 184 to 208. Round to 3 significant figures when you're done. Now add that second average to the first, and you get 22.1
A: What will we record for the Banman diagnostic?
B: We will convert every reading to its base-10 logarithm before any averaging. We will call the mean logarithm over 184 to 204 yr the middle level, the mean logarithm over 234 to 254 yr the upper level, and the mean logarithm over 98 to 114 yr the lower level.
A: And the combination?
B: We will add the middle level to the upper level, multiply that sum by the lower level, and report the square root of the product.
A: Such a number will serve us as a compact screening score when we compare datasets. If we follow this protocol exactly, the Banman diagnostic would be 1.448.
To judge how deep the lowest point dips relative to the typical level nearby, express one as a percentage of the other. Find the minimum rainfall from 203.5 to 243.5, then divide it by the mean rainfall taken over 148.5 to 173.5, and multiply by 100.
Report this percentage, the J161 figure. 94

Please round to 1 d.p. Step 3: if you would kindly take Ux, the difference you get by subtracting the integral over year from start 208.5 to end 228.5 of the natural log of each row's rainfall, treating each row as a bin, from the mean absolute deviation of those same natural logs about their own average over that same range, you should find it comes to -48.1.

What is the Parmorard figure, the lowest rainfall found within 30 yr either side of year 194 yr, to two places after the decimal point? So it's 10.40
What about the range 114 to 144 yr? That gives 9.86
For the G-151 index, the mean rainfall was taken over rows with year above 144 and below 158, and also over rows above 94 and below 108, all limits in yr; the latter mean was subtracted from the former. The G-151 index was 0.890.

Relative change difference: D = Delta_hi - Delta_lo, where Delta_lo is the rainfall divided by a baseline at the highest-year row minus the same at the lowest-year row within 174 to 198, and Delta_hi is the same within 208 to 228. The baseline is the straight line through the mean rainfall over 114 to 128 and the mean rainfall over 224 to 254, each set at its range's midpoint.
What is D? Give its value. 0.08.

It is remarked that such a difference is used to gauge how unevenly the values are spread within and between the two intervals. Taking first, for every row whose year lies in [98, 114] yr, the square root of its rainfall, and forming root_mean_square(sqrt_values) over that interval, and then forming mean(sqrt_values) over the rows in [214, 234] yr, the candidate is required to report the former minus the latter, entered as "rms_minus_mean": -0.17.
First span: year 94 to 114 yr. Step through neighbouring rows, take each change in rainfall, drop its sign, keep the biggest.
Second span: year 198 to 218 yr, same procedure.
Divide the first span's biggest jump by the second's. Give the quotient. 0.82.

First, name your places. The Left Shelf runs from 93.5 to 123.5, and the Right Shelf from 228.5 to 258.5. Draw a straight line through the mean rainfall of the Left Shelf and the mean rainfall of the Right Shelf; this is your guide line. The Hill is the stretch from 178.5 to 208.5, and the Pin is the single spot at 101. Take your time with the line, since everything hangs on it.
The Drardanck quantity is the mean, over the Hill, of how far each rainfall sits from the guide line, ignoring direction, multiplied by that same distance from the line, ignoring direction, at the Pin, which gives 0.020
